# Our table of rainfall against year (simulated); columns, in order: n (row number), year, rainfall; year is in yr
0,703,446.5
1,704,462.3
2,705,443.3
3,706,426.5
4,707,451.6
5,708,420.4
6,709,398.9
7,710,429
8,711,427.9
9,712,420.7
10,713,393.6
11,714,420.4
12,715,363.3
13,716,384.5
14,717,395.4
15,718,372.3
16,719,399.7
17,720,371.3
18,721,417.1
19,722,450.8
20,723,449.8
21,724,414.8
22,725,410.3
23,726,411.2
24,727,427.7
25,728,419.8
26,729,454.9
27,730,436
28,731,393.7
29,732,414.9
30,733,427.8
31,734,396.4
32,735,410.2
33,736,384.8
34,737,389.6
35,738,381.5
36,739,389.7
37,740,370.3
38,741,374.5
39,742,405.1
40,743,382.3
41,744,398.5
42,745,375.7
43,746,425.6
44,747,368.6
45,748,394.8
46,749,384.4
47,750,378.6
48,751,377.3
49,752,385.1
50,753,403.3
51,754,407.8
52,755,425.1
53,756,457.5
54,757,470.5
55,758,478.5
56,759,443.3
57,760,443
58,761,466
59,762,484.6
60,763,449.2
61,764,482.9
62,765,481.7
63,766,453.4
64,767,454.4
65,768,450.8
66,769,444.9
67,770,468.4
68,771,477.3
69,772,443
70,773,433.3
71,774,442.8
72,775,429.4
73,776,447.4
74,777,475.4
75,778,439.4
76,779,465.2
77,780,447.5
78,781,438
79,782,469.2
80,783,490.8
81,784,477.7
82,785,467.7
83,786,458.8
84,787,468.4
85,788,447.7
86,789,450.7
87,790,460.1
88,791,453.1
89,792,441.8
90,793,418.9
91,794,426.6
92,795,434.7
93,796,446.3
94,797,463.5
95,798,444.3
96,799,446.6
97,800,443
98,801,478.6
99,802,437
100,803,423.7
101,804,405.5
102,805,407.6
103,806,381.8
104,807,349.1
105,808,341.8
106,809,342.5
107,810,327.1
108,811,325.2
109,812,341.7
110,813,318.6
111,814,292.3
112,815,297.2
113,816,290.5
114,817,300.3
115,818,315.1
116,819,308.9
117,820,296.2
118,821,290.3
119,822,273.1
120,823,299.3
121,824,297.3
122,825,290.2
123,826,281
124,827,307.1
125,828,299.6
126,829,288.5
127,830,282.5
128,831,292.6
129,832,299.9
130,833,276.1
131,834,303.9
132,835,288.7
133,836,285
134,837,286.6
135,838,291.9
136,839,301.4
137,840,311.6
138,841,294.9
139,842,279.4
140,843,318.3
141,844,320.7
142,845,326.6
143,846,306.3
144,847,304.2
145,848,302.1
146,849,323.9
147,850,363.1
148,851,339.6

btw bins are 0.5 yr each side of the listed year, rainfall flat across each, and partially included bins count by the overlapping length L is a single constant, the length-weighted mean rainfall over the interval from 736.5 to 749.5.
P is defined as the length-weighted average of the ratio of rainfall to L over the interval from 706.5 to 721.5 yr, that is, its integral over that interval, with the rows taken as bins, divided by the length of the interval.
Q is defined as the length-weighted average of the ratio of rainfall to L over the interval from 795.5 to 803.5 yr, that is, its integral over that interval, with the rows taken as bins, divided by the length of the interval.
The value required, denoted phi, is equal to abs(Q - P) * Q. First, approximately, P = 1.043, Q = 1.16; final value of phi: 0.129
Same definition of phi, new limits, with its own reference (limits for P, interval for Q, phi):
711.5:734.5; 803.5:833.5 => 0.202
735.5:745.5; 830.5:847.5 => 0.171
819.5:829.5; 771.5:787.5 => 0.496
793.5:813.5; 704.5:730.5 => 0.046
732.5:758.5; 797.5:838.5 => 0.157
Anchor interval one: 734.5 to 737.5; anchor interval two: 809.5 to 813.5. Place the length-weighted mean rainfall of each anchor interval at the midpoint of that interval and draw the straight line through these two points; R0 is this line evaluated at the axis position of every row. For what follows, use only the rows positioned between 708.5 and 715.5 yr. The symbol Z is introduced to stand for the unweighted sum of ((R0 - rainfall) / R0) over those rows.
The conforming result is 0.1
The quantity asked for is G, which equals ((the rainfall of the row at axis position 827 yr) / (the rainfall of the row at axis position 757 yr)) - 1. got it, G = -0.35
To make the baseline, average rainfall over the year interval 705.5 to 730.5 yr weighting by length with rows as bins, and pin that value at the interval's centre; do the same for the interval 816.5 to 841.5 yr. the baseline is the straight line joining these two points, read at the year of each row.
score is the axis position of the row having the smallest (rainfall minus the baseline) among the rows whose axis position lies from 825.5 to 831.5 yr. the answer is 826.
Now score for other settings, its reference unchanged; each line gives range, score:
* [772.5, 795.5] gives 775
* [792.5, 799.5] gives 793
